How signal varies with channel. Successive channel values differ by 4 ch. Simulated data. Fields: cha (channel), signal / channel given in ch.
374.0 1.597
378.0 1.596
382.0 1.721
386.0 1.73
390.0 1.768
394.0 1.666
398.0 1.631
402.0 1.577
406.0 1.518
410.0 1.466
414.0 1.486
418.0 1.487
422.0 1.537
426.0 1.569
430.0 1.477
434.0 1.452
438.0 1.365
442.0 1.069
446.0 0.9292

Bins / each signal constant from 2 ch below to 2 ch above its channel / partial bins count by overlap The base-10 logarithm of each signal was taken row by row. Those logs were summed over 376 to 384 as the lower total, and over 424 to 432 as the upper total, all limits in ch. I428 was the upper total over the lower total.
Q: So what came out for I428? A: 0.83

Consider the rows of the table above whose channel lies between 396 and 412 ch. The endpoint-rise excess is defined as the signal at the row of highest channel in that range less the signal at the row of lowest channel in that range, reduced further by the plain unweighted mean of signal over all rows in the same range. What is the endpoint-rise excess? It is -1.71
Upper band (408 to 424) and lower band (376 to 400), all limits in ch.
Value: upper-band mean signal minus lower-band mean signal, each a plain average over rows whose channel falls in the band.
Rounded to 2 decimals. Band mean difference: -0.19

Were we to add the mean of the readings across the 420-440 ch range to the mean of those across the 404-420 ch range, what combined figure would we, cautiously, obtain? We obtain 2.97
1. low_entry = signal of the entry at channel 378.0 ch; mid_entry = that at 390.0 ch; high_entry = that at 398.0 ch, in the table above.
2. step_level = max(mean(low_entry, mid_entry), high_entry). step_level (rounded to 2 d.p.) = 1.68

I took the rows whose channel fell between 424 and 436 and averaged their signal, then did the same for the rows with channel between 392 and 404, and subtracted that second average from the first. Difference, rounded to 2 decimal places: -0.13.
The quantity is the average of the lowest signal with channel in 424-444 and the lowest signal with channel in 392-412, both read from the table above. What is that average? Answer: 1.27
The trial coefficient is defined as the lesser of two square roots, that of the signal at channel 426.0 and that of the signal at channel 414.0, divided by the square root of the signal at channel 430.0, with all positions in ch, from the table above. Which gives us 1.00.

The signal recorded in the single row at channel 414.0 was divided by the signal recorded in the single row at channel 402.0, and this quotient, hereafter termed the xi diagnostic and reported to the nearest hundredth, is 0.94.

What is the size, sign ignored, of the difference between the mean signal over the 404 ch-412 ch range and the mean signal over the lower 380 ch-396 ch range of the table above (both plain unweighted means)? 0.23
